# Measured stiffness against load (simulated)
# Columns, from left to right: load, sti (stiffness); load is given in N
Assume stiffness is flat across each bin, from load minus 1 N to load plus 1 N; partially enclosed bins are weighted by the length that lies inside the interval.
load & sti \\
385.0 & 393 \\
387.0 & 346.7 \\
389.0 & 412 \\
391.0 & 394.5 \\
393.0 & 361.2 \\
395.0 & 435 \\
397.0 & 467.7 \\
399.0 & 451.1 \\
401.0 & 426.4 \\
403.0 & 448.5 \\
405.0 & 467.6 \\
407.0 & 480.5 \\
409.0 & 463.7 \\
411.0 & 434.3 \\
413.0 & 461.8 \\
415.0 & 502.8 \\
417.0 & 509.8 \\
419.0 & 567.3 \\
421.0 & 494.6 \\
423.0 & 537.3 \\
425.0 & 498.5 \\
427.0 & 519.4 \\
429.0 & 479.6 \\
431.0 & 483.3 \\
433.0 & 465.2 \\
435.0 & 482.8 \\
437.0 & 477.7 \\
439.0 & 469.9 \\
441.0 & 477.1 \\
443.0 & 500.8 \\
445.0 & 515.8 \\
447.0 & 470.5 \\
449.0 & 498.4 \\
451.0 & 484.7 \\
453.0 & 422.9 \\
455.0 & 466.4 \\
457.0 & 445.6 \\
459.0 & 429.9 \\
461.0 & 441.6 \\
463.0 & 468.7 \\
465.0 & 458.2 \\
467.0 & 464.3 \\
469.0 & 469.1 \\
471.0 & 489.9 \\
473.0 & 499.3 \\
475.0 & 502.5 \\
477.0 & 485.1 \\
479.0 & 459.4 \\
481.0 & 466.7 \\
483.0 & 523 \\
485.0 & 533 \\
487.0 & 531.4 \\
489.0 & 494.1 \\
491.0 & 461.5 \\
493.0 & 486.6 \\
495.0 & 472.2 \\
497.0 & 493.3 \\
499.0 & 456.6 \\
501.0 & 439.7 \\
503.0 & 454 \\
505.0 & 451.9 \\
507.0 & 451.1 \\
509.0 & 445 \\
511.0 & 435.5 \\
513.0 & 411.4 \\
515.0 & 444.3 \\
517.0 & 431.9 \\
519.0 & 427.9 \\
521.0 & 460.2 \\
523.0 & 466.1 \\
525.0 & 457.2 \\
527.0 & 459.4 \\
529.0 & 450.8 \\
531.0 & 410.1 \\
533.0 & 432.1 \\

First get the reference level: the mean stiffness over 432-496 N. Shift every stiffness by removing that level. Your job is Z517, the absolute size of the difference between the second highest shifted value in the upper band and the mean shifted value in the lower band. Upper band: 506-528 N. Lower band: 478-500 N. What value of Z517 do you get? 29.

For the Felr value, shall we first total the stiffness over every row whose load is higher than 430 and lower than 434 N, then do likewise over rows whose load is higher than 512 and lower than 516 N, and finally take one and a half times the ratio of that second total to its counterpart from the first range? 1.35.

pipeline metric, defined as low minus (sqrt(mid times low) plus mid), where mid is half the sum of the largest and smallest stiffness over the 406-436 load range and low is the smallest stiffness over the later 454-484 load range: -535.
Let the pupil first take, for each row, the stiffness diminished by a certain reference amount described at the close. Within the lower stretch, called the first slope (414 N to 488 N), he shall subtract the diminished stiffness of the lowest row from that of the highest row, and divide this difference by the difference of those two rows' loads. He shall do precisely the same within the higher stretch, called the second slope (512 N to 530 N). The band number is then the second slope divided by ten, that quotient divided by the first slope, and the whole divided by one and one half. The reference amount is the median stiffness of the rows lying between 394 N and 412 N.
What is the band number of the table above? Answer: 0.4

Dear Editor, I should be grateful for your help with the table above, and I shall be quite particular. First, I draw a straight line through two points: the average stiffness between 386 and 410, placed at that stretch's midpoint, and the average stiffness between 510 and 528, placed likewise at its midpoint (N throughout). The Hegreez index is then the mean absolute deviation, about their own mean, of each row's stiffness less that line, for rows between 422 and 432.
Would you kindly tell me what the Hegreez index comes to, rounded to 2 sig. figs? 20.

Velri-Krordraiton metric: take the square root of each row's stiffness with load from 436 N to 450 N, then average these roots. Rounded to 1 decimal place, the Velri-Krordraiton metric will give 22.1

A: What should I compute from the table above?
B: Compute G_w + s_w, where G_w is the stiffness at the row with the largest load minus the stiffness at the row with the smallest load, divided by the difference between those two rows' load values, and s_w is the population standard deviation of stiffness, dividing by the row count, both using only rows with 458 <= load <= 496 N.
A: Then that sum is 29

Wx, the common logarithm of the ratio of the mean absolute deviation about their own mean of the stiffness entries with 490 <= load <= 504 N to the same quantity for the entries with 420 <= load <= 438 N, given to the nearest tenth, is -0.1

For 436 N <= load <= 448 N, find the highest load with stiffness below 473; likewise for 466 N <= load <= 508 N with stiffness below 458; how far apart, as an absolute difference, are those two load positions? 60 N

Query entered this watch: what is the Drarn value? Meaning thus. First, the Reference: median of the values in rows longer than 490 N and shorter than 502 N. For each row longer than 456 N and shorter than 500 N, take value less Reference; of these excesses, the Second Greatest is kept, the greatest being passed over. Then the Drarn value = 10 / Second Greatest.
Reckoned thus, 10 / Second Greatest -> 0.15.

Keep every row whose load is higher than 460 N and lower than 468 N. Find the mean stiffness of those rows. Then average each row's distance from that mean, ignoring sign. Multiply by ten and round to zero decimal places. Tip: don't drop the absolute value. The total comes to 83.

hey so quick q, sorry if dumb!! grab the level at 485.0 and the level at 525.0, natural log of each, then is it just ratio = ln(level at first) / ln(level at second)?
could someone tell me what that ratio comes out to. 1.03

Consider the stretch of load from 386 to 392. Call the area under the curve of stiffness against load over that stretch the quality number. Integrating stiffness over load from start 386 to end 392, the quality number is 2306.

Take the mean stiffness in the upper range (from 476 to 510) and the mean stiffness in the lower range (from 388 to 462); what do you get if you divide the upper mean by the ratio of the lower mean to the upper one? 485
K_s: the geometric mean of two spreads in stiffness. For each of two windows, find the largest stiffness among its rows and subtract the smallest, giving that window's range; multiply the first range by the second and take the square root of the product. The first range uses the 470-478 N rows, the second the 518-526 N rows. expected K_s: 26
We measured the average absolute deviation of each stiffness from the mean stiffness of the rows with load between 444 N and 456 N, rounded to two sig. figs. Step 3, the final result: 23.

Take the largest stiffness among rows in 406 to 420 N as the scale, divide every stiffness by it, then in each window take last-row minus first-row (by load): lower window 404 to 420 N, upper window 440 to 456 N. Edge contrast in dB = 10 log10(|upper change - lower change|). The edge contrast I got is -7.1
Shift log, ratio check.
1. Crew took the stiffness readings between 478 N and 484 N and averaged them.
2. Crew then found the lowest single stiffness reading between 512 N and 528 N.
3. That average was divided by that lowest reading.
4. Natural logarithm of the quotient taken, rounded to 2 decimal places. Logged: 0.16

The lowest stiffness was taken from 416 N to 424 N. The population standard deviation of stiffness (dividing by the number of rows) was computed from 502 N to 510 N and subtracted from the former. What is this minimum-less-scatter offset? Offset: 491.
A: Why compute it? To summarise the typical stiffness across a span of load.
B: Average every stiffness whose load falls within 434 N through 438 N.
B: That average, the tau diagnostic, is 480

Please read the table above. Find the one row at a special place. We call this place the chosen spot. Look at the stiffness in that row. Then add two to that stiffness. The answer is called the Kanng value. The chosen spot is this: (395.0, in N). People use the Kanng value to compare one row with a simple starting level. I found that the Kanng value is 437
